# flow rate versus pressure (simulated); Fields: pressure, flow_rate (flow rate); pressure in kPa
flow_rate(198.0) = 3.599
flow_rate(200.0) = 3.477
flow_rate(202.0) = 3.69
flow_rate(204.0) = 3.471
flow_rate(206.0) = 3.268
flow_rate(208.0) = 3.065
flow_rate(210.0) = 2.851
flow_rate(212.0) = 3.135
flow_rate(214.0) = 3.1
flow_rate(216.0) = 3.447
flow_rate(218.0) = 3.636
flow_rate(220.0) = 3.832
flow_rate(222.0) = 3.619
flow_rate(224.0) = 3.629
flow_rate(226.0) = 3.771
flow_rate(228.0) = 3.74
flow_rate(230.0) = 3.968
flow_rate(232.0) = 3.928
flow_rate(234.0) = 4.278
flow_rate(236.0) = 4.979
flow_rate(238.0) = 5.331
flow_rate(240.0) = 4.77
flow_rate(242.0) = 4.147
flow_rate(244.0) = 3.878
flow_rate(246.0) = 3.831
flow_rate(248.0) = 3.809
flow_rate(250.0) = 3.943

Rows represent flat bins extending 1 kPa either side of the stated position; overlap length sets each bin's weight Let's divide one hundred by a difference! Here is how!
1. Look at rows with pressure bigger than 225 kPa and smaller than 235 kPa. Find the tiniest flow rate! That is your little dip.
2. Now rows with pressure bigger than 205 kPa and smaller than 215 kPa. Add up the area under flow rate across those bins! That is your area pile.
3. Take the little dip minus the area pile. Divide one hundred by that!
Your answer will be -3.69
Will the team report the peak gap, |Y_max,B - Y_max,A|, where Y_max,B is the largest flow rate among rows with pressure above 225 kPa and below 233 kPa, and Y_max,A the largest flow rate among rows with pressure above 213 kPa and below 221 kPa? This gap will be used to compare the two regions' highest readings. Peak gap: 0.14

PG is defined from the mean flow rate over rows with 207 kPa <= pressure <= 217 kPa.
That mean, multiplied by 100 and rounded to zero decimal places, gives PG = 312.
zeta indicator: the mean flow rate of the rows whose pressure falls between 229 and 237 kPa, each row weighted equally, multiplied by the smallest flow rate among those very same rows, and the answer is 17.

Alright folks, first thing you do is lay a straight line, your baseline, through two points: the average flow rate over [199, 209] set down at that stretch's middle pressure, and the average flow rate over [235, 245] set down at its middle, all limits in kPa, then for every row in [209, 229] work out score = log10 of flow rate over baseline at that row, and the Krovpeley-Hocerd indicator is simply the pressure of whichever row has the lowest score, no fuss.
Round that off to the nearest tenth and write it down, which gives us 210.0 kPa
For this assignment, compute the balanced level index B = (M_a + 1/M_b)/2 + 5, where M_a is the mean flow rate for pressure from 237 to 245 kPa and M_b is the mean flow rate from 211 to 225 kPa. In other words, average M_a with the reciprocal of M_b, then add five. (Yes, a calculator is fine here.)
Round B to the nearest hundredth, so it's 7.41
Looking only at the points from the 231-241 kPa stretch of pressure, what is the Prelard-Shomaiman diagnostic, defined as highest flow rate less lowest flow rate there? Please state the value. 1.40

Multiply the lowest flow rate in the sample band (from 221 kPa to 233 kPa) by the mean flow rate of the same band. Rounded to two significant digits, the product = 14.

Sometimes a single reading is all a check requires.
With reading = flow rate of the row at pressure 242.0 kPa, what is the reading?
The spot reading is 4.147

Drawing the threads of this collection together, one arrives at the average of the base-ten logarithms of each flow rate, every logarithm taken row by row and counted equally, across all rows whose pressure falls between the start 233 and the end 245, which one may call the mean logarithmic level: 0.657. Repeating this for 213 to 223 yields 0.546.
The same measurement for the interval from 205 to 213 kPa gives 0.488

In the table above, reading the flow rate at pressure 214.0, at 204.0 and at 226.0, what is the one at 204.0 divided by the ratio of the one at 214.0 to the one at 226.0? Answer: 4.22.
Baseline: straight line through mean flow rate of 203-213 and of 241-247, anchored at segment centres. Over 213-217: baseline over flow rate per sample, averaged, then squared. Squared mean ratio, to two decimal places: 1.03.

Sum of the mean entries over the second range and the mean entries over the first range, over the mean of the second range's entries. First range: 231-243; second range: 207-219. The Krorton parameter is 2.43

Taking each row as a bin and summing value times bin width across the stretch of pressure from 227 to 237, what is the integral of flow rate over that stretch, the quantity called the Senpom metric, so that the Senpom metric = 42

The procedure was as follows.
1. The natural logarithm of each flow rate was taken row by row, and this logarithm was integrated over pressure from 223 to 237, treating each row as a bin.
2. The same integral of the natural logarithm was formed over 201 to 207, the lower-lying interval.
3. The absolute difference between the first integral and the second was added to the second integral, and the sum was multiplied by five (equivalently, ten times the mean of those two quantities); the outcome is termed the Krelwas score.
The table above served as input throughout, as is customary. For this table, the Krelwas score 97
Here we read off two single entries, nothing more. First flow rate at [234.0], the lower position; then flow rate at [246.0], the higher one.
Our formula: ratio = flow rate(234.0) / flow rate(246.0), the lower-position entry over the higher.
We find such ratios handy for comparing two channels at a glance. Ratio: 1.12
